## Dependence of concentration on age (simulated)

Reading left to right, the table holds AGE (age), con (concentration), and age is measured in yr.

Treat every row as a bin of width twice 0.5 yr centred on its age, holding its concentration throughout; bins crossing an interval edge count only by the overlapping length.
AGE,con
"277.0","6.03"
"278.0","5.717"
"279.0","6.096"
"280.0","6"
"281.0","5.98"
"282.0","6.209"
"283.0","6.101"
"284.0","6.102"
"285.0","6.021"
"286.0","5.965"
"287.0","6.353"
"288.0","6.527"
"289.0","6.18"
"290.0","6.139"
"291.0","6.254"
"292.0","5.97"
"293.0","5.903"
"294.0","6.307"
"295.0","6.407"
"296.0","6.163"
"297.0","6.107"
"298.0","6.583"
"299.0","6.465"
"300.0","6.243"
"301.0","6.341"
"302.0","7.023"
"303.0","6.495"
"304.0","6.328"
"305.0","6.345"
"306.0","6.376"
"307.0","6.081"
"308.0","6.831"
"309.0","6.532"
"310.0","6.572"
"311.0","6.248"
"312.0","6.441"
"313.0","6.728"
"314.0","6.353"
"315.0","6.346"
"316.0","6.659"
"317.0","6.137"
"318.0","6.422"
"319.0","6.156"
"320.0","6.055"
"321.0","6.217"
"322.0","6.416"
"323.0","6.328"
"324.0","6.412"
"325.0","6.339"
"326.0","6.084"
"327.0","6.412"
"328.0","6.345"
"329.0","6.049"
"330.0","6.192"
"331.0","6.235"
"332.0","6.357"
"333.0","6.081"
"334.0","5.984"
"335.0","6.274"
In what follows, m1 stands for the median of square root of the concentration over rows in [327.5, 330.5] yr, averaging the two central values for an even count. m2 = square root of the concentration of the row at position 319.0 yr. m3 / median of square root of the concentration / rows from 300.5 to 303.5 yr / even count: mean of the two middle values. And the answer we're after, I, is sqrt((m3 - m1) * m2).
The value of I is 0.39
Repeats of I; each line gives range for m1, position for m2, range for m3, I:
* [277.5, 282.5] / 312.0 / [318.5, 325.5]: 0.41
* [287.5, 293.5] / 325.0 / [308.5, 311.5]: 0.43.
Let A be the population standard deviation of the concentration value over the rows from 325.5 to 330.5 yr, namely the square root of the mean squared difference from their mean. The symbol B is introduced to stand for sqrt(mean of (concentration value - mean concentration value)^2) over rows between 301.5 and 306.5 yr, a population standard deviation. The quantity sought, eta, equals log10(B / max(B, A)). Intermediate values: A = 0.142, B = 0.261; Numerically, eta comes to 0.00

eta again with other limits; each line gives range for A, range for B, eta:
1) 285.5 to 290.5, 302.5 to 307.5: -0.15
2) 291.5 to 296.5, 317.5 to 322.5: -0.12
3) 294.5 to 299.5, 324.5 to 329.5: -0.09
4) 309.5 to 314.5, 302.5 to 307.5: -0.09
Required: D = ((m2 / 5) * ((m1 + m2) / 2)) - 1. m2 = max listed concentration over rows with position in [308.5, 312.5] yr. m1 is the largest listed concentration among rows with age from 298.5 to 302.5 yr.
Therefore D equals 7.9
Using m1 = 7.023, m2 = 6.572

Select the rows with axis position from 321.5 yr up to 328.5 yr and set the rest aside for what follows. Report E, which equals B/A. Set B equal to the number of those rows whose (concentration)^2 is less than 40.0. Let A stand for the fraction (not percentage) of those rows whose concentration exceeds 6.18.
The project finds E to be 1.2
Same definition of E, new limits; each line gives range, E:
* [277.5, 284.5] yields 49.0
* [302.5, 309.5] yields 1.2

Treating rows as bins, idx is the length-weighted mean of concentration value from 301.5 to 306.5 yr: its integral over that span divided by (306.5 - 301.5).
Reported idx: 6.51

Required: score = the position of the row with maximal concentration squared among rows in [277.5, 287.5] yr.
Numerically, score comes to 287.0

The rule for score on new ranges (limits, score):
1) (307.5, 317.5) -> 308.0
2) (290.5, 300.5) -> 298.0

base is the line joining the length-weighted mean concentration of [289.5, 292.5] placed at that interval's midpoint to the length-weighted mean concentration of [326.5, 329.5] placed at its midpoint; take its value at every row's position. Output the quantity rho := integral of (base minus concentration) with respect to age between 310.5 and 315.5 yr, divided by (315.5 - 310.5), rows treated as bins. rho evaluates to -0.2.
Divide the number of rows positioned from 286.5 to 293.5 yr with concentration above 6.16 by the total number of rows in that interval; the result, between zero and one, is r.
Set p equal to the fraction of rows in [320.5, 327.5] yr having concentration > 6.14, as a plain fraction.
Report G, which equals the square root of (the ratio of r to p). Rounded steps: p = 0.9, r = 0.6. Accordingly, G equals 0.8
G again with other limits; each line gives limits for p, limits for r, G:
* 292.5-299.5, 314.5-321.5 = 0.9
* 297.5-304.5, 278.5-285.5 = 0.4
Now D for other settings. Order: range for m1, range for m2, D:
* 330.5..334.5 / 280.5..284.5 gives 6.8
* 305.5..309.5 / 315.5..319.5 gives 8.0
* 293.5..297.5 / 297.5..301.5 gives 7.6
